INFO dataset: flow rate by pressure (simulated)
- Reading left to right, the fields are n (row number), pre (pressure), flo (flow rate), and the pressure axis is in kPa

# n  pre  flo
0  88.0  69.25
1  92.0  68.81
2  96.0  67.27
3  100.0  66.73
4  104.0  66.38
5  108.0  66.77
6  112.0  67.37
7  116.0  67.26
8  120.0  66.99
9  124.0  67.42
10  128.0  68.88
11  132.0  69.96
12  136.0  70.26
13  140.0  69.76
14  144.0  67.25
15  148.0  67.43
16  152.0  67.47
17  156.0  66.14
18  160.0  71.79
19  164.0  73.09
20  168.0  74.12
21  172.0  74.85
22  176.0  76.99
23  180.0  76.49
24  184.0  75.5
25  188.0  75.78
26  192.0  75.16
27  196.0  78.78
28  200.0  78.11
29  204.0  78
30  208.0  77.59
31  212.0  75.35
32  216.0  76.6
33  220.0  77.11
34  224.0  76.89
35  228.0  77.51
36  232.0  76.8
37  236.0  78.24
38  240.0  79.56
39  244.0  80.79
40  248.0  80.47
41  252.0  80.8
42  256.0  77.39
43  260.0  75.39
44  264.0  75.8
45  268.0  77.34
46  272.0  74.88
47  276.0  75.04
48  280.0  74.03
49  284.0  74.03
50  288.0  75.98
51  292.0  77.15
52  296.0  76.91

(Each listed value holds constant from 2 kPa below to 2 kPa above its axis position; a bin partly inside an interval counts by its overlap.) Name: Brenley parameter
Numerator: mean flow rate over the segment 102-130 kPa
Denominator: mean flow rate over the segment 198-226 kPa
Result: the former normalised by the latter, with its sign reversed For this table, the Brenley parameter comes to -0.87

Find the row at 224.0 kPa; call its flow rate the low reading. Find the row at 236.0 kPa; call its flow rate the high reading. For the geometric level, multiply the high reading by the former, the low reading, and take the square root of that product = 77.6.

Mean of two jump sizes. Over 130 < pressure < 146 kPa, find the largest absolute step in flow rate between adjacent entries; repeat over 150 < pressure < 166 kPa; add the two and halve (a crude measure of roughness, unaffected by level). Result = 4.1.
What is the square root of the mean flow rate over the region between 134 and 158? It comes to 8.2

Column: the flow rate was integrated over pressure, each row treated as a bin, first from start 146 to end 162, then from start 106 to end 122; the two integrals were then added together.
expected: 2165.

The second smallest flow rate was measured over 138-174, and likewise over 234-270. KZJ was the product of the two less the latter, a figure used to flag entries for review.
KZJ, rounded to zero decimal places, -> 5022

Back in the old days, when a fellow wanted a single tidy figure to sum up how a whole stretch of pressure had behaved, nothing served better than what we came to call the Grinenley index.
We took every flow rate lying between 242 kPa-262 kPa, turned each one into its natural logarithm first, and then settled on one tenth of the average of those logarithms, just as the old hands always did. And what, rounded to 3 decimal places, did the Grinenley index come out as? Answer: 0.437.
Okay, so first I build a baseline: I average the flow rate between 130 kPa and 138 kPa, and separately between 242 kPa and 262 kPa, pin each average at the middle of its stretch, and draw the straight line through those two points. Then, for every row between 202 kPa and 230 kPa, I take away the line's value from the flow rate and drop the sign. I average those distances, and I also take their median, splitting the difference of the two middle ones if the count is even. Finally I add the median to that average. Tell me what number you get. 1.5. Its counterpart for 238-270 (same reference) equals 4.7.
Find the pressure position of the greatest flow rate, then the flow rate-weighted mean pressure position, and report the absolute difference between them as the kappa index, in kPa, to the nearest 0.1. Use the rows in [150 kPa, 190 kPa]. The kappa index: 5.5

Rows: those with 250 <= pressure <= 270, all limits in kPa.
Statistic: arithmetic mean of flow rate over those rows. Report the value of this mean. 77.3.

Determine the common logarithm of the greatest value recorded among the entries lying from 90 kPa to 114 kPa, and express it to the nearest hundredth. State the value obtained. 1.84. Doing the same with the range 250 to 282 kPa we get 1.91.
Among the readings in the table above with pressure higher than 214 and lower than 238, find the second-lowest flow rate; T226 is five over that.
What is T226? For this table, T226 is 0.0651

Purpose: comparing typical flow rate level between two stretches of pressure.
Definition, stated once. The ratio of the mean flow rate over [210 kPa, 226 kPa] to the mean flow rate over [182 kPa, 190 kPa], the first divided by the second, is 1.01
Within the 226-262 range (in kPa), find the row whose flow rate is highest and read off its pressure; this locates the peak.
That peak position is 252.0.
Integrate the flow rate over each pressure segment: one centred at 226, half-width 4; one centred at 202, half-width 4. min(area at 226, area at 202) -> 618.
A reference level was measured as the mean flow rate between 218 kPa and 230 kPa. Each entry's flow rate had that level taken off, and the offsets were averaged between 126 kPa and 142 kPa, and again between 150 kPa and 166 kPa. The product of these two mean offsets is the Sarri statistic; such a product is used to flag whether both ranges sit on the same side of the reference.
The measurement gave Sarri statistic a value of 56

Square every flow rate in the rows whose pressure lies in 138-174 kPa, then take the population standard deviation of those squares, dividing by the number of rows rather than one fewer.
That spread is 442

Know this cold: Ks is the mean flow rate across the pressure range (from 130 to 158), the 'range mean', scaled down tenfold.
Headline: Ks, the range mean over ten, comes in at 6.8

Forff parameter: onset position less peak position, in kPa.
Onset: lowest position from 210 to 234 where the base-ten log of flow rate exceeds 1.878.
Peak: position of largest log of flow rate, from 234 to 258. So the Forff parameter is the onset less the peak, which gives -36 kPa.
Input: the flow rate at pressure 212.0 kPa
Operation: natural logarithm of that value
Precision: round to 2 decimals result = 4.32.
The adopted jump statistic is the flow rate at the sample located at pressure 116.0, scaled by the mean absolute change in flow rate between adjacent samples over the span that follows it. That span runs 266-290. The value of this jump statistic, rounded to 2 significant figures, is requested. 60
